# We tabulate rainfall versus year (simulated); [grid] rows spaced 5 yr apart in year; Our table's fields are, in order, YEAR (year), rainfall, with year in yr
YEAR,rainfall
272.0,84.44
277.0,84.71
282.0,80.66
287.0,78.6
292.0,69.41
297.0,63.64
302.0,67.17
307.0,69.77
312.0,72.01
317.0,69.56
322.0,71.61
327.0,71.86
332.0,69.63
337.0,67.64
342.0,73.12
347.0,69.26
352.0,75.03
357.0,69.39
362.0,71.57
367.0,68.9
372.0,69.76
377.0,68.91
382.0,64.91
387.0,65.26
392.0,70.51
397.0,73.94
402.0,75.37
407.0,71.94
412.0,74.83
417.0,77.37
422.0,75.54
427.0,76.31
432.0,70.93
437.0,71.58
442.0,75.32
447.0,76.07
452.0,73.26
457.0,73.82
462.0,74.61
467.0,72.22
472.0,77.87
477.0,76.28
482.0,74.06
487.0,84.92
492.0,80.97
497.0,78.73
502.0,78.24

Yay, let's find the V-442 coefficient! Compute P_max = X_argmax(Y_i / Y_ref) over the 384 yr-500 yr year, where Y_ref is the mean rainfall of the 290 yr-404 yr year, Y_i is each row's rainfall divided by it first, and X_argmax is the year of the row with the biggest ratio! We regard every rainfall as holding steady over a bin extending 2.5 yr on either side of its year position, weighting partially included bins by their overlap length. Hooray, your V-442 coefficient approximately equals 487.0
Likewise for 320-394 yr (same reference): 352.0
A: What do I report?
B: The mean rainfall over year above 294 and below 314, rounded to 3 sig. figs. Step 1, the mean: 68.1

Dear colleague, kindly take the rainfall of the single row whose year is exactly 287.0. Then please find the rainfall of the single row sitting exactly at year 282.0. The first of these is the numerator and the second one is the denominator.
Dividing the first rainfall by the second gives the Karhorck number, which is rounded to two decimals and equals 0.97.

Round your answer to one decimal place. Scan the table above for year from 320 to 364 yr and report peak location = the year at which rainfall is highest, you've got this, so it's 352.0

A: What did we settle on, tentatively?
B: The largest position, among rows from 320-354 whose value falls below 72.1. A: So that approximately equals 347.0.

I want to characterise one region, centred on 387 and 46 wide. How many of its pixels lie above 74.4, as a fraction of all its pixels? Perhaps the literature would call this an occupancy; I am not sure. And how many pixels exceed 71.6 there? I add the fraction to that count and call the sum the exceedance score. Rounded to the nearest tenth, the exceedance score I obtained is 3.1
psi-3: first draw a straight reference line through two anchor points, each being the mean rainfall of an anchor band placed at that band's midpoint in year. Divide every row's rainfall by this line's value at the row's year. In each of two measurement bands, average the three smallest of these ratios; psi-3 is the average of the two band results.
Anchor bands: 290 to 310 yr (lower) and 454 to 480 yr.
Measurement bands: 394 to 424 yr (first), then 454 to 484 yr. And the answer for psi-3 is 1.00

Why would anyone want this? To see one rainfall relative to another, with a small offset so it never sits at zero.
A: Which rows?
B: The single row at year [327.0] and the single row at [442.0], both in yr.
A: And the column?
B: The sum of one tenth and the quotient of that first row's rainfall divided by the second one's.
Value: 1.05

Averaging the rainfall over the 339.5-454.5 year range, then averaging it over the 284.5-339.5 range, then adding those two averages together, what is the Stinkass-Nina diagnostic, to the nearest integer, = 142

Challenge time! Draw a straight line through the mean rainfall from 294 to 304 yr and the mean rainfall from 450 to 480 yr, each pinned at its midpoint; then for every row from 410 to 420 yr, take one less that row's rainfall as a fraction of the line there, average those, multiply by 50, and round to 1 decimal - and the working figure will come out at -2.9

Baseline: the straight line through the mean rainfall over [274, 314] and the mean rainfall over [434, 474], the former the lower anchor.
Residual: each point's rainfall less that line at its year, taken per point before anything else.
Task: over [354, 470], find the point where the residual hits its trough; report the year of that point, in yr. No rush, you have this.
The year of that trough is 382.0 yr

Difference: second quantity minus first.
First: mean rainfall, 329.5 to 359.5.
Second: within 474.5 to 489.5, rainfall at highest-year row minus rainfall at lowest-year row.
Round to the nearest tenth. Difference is -62.0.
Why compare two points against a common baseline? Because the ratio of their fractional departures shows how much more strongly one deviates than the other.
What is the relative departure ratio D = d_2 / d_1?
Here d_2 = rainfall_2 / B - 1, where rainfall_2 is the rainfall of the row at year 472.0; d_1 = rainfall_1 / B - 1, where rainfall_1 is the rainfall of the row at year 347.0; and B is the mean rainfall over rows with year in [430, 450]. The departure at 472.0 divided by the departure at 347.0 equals -1.0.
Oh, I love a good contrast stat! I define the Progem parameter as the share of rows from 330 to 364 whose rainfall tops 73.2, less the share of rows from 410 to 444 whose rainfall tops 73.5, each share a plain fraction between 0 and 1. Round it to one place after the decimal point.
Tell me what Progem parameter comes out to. -0.6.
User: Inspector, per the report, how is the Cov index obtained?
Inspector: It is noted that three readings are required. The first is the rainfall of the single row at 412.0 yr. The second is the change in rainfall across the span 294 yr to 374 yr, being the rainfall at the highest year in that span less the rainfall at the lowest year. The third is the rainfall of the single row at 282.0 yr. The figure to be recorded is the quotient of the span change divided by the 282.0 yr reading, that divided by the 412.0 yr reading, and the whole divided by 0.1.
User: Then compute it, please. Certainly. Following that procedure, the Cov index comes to 0.010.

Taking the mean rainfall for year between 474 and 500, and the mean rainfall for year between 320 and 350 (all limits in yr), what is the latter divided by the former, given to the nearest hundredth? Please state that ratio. 0.89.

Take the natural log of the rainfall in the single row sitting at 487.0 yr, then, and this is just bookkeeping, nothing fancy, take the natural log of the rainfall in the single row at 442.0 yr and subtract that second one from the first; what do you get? 0.12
